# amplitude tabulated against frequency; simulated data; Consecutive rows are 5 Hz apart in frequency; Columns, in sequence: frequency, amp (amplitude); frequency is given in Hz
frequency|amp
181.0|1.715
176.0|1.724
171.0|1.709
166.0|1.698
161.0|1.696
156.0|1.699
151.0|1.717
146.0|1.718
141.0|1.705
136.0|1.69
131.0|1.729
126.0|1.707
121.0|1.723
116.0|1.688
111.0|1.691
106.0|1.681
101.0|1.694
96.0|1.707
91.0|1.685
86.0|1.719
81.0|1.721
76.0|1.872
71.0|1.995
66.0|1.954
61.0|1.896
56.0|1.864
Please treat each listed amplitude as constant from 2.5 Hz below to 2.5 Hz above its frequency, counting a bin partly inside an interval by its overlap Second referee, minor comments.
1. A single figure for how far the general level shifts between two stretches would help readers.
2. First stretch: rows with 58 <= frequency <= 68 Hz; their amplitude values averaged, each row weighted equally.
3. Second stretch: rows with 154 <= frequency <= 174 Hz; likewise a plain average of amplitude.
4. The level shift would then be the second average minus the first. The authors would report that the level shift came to -0.22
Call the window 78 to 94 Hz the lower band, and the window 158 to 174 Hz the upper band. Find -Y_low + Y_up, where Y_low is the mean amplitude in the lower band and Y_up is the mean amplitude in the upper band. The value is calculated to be -0.01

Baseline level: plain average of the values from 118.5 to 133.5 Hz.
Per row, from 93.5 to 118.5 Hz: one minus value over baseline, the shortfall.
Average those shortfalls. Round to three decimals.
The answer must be 0.016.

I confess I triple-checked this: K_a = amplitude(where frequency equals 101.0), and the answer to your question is 1.694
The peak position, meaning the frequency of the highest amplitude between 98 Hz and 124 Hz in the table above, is 121.0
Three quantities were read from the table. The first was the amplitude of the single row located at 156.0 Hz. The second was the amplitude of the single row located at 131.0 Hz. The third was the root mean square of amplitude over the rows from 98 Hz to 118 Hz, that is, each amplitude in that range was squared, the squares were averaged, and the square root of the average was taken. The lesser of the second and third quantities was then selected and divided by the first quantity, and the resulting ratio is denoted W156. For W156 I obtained 0.994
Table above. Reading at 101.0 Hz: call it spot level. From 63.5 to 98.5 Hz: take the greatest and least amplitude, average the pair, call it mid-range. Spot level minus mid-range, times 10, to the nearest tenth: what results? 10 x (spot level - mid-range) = -1.5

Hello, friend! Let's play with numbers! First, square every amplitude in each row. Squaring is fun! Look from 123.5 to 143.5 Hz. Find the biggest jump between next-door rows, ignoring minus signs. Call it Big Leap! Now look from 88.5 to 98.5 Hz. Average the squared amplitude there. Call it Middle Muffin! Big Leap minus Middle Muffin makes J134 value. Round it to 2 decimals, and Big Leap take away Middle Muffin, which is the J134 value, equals -2.74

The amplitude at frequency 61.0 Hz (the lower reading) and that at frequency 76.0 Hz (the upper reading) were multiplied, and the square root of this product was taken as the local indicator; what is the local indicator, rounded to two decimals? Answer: 1.88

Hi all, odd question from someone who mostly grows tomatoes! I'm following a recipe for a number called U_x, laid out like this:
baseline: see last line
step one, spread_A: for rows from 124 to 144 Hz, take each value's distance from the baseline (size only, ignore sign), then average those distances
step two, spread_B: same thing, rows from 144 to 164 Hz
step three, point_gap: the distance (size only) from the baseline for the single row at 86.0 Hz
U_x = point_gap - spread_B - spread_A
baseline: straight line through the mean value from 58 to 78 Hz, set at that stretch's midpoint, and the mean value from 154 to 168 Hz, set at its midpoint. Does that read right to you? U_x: 0.10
